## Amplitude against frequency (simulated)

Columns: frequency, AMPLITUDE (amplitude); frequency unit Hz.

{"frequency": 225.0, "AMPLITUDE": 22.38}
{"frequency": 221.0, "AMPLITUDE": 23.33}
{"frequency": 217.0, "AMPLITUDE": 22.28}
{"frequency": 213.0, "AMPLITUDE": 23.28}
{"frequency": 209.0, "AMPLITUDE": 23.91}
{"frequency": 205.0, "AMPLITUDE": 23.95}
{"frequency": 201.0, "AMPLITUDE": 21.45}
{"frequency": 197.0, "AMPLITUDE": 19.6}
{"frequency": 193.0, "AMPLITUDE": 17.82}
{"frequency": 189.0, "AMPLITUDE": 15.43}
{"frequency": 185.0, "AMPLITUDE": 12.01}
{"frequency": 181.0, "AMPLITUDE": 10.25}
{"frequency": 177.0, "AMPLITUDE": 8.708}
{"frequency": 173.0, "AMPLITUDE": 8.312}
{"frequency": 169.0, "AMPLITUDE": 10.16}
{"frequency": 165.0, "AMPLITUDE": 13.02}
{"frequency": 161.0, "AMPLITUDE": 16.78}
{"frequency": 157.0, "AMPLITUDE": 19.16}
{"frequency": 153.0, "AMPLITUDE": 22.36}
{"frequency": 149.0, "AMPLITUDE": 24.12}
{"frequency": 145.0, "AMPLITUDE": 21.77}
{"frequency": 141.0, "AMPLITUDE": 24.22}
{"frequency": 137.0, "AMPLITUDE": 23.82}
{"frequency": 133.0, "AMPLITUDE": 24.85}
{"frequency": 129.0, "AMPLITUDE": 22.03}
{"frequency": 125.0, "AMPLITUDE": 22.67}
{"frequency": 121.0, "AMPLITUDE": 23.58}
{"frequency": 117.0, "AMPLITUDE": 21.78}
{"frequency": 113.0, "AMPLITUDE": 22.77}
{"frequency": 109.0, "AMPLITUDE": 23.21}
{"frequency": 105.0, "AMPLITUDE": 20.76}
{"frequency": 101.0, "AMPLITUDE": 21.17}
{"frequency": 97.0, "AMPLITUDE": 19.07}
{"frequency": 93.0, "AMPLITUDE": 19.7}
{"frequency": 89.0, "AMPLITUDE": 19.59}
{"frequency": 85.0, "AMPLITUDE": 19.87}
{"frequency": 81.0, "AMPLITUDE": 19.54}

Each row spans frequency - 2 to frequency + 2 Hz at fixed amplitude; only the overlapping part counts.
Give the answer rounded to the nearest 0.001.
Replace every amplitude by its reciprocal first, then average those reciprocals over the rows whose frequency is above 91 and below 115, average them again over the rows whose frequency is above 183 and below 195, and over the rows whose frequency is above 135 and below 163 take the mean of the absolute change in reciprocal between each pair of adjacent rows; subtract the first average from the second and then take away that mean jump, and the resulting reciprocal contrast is 0.016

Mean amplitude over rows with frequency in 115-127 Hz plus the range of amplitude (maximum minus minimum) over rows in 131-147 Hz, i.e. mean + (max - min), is 26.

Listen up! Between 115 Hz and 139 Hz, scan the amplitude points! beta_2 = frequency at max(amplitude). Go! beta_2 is 133.0 Hz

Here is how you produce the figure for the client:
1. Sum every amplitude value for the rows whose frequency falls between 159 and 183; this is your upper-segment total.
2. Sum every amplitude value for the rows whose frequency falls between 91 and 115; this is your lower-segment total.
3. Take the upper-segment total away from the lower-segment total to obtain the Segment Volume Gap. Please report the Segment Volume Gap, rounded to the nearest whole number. 59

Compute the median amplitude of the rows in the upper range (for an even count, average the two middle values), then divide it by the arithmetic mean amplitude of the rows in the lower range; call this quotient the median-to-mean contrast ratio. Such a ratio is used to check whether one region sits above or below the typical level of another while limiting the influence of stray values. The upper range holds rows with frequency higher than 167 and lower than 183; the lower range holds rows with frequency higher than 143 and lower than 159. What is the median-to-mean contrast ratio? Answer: 0.4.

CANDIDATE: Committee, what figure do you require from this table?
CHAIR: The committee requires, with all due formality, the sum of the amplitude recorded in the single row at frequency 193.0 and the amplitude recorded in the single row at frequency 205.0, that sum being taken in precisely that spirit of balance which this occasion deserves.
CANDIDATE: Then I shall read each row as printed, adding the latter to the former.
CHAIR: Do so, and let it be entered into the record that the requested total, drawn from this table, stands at 41.8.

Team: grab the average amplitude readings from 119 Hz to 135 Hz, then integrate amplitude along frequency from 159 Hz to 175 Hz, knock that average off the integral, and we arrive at 170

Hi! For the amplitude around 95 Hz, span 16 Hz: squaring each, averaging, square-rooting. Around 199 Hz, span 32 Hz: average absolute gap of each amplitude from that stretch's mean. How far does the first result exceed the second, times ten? 164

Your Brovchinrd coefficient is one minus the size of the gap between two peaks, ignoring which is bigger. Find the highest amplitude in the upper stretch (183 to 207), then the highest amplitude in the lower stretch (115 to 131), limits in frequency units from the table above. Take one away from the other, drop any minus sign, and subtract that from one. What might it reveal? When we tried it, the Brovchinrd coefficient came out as 0.6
